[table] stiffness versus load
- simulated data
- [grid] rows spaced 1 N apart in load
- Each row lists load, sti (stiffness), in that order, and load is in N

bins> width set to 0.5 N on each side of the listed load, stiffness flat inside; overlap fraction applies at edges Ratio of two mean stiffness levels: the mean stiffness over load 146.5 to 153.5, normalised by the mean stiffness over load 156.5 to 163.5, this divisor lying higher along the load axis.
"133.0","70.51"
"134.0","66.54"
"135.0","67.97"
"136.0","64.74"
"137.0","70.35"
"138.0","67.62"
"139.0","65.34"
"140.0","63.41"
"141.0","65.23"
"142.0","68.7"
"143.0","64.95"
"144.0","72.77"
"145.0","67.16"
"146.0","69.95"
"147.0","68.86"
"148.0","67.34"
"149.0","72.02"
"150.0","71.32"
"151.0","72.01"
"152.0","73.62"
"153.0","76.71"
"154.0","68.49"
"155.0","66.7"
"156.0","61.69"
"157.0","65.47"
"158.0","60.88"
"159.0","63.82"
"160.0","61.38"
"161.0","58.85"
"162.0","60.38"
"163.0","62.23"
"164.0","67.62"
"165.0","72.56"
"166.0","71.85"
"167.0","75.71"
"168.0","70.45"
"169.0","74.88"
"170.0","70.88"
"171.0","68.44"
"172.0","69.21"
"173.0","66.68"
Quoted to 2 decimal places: 1.16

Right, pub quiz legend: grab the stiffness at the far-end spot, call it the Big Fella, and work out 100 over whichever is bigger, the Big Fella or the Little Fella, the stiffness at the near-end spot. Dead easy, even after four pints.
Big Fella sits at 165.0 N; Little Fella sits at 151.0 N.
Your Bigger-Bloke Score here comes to 1.38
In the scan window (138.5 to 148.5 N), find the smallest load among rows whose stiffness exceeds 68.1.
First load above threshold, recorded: 142.0 N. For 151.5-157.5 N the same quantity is 152.0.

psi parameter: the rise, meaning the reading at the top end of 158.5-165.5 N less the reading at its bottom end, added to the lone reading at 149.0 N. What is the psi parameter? 81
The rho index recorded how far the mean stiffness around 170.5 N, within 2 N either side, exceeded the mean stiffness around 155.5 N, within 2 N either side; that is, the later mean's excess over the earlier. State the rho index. 5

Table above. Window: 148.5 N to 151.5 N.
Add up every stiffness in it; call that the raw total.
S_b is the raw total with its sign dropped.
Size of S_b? 215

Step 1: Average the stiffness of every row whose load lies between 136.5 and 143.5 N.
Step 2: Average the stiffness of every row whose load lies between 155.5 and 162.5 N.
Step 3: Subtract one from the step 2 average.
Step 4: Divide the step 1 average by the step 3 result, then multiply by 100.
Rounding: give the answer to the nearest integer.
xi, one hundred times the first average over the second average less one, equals 109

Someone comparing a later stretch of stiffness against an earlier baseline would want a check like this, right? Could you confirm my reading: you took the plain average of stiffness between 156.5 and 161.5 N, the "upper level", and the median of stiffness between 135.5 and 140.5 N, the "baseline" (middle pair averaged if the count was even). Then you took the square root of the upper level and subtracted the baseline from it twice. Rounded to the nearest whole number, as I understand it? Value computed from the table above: -123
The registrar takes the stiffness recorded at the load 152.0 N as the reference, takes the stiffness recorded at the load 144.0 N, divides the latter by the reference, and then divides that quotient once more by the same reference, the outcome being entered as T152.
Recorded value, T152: 0.0134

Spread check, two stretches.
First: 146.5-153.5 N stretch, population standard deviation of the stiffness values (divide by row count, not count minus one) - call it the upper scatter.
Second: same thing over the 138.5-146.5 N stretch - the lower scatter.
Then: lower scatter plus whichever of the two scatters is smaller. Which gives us 5.7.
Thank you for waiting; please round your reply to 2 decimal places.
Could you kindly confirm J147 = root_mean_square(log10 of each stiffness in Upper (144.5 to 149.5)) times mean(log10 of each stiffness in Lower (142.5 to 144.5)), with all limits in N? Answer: 3.38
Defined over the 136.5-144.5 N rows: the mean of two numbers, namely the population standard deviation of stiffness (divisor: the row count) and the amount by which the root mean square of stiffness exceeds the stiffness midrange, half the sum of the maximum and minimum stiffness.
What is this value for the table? 1.1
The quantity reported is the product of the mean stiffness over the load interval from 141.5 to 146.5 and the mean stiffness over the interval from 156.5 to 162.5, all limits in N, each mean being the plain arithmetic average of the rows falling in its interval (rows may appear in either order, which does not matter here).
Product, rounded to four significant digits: 4246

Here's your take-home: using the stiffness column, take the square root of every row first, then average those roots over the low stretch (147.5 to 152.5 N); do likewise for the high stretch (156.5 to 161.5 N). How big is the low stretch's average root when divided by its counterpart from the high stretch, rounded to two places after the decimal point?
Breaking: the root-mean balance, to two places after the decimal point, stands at 1.07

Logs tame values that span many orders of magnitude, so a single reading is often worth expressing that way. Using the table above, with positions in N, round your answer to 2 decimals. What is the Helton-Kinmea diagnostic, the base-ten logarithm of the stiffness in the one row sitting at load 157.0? 1.82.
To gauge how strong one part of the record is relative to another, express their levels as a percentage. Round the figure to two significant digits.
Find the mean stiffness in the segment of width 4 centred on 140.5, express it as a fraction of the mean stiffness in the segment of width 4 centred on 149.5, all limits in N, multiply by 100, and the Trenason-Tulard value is 93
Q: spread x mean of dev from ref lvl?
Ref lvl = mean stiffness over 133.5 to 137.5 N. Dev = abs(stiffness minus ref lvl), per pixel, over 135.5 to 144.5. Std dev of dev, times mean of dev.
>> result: 4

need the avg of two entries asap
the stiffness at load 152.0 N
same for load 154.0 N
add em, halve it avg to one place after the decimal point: 71.1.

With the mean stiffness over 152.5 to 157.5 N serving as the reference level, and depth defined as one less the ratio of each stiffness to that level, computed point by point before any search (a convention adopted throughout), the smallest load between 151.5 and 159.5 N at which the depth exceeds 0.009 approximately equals 155.0 N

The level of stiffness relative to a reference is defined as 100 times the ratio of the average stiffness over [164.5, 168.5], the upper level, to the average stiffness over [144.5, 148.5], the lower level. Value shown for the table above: 106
